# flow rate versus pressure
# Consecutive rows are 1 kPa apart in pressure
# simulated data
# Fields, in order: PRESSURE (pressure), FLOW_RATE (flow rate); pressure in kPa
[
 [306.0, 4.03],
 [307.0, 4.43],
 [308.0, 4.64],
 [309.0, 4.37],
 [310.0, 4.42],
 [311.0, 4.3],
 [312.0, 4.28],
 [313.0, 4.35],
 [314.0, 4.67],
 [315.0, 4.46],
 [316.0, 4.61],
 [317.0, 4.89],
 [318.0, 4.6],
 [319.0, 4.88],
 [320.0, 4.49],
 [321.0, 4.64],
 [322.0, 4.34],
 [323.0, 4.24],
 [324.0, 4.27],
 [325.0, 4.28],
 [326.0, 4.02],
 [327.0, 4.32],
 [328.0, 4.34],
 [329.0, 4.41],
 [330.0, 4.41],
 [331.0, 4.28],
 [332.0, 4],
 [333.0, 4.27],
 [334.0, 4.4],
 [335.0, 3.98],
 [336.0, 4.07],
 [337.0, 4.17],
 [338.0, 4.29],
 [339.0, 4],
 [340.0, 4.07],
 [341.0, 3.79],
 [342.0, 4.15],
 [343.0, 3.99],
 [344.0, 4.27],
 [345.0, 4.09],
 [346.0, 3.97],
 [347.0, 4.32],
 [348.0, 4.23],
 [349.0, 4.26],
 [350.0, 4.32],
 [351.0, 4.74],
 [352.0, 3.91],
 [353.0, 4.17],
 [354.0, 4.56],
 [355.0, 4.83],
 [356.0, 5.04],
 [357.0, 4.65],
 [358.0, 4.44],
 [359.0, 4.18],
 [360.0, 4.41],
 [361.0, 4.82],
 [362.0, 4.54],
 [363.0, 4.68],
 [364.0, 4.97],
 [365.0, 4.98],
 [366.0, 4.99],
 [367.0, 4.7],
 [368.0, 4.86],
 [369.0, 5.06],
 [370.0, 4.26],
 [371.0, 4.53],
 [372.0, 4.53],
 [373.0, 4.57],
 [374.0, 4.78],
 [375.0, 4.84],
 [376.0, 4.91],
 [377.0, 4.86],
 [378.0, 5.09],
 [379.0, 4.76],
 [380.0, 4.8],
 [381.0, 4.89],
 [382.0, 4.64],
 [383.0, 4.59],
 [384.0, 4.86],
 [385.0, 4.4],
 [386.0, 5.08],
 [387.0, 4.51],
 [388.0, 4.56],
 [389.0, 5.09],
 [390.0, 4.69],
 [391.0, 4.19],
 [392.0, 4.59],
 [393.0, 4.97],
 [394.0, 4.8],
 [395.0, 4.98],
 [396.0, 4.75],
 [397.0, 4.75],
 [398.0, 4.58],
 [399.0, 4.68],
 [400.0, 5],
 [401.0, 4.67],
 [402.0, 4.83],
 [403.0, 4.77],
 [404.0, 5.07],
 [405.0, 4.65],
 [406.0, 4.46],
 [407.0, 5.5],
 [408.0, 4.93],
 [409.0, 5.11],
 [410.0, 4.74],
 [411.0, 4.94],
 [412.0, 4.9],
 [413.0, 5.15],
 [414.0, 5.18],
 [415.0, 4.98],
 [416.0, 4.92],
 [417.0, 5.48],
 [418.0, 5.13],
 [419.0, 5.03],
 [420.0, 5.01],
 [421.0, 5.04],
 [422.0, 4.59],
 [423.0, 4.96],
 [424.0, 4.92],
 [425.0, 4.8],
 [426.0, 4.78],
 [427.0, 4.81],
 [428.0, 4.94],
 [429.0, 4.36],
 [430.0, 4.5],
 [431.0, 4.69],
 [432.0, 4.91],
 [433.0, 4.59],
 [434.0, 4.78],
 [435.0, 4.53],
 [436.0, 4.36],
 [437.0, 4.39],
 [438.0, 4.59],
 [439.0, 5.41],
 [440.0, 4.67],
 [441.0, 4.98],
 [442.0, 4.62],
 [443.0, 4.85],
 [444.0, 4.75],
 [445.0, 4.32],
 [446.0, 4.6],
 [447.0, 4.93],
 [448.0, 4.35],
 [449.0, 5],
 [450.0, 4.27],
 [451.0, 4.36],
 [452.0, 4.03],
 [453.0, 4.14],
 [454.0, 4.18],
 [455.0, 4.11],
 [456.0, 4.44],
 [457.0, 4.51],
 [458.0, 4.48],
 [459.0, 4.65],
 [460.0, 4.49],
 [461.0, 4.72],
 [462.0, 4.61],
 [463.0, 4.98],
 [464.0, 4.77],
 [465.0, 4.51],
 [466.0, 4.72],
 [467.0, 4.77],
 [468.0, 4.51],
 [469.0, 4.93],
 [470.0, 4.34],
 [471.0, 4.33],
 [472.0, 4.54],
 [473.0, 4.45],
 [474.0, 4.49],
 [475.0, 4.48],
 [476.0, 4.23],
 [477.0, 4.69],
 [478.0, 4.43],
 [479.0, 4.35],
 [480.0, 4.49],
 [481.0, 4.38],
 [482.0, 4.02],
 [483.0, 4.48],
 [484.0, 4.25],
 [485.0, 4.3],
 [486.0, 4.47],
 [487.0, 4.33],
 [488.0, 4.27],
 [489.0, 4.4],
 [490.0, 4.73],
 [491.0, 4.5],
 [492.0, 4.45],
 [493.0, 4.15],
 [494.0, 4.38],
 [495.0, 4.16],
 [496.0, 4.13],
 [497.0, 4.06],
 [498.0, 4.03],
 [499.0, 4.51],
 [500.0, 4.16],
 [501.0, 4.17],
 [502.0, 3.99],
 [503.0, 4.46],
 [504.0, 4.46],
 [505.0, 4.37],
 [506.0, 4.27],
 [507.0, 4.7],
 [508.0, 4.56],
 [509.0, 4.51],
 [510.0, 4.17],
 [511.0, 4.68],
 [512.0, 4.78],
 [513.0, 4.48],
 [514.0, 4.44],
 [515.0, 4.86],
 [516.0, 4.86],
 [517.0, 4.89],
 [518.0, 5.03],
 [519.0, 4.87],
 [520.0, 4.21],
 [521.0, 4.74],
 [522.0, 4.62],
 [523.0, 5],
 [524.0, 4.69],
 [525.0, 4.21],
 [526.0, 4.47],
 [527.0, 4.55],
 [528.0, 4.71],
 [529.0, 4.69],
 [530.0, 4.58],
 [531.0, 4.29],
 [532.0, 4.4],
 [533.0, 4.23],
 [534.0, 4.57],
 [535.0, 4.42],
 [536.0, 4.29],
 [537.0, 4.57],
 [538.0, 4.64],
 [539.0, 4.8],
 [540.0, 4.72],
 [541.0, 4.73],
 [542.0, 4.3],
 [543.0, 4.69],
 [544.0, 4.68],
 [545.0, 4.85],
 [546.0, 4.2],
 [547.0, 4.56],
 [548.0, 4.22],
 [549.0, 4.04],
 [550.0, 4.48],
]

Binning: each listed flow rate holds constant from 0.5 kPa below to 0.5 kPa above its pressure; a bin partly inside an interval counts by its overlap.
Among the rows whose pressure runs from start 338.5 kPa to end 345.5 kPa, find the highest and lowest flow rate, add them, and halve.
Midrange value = 4.03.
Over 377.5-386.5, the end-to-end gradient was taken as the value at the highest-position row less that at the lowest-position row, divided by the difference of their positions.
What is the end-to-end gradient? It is 0.00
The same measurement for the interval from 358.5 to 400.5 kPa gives 0.02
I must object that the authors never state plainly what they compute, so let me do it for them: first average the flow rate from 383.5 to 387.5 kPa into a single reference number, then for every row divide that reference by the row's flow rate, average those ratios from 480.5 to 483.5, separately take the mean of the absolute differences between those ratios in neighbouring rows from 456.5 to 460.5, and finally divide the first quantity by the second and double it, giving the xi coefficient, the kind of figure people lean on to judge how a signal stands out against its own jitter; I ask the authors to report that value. 81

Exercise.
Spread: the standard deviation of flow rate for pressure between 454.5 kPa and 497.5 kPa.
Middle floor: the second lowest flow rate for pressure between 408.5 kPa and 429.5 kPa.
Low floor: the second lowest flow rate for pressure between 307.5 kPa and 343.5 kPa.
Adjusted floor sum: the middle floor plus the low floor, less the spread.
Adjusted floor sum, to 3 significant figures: 8.35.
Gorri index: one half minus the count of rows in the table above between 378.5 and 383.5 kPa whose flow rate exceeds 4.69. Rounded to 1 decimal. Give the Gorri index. -2.5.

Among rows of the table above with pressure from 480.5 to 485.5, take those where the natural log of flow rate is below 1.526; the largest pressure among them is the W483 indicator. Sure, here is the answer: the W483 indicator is 485.0 kPa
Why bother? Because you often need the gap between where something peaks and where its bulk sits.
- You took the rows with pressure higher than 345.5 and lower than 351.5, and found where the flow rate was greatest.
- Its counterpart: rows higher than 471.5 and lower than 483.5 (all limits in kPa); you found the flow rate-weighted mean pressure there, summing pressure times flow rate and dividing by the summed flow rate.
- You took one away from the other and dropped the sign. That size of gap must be 126.5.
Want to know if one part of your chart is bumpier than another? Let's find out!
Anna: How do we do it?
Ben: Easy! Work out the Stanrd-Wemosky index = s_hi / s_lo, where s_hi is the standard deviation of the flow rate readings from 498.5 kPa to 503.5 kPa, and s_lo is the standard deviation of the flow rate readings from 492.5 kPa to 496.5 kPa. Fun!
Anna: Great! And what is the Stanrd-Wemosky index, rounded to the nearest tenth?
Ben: 1.9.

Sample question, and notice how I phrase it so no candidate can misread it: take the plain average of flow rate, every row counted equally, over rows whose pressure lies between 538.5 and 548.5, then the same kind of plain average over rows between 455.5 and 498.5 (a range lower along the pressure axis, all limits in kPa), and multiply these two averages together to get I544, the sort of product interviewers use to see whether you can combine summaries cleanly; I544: 20.4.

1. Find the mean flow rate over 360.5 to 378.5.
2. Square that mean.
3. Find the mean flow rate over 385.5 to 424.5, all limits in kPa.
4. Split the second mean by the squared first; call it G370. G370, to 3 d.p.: 0.214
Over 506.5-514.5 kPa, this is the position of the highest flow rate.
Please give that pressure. 512.0 kPa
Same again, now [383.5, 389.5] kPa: 389.0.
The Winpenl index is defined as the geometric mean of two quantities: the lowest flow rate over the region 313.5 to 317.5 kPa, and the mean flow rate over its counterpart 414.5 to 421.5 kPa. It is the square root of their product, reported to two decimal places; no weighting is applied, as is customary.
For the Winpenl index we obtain 4.76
